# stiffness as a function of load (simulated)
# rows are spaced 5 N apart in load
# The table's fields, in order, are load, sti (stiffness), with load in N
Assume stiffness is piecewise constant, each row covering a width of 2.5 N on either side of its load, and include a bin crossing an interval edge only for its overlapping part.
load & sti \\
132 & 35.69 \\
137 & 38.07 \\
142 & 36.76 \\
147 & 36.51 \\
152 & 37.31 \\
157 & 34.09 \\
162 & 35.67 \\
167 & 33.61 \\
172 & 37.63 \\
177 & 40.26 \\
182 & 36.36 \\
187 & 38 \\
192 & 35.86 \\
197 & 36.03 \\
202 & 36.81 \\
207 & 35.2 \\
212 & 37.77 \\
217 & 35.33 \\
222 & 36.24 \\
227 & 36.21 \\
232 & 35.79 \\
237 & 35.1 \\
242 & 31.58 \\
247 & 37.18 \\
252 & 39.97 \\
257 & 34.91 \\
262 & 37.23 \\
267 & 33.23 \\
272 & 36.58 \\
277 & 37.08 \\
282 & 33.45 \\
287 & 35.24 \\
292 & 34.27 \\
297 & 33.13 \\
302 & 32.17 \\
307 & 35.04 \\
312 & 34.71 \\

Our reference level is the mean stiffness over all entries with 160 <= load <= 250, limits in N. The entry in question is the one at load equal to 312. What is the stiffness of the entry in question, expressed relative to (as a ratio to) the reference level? 0.96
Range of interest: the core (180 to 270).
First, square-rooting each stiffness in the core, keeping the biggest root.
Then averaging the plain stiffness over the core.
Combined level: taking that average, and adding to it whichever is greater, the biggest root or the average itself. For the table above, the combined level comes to 72.1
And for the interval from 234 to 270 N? 71.2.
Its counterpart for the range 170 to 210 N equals 74.0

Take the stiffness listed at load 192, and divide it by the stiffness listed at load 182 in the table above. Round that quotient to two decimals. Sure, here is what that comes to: 0.99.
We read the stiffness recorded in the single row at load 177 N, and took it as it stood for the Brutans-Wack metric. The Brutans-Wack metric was 40.26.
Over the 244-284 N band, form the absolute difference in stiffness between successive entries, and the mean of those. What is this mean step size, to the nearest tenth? 3.1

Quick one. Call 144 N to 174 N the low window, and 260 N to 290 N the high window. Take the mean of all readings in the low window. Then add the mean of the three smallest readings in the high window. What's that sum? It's 69.8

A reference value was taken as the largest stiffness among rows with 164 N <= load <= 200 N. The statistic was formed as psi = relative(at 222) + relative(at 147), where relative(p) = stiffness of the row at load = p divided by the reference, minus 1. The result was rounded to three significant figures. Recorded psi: -0.193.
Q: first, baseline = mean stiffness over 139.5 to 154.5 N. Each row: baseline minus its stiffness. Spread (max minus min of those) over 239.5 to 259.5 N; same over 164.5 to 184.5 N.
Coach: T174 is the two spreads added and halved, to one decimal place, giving 7.5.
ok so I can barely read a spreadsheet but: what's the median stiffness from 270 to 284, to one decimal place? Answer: 36.6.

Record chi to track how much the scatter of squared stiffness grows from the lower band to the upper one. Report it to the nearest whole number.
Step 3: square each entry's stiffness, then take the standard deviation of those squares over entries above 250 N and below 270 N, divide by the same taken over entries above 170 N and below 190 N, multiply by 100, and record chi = 172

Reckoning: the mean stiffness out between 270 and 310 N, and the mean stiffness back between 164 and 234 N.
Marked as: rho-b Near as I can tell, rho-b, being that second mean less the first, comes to 1.9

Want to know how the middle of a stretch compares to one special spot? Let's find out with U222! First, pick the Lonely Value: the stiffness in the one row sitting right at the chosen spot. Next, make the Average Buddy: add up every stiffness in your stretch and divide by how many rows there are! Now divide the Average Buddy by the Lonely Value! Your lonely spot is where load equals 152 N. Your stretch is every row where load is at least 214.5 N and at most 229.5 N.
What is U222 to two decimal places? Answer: 0.96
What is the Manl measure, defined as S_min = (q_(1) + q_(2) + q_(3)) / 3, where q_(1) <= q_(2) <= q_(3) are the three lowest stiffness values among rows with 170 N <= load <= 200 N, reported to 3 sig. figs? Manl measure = 36.1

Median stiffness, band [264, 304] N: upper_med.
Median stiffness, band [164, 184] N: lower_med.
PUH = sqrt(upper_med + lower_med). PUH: 8.42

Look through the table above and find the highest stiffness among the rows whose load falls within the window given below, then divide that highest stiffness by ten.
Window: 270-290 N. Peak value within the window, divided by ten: 3.7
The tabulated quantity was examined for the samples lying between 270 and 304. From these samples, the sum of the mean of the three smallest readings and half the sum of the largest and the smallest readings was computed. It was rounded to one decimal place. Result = 67.5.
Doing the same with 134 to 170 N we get 70.3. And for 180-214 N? 72.3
